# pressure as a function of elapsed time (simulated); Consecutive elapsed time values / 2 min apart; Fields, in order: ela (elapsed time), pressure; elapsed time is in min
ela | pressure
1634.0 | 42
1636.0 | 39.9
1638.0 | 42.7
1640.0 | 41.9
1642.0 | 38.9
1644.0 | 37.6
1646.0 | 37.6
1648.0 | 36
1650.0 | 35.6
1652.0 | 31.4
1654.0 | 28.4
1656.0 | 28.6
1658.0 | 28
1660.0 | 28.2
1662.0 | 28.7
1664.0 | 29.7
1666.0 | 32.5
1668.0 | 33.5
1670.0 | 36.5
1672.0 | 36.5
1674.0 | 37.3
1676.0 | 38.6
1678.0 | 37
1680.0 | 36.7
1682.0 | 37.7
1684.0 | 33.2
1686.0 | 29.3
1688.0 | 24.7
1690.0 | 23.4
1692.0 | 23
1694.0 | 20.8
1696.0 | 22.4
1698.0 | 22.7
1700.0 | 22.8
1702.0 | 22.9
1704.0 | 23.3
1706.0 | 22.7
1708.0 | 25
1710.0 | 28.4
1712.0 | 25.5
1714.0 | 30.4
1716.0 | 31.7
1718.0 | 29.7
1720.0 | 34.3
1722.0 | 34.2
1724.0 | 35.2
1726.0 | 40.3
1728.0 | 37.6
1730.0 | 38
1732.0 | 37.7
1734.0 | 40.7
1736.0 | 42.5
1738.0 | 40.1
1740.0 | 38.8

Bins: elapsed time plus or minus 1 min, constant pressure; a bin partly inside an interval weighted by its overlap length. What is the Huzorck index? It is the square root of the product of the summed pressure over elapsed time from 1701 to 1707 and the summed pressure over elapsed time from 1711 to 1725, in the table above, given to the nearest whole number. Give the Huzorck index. 123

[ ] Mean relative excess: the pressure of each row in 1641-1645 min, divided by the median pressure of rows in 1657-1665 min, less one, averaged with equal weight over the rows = 0.34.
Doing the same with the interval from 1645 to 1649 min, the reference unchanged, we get 0.29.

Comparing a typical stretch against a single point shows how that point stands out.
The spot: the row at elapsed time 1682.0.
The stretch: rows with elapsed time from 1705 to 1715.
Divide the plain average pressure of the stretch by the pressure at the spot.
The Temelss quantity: 0.70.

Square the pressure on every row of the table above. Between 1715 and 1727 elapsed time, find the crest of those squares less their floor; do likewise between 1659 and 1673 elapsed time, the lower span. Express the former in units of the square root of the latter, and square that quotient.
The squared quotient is 1025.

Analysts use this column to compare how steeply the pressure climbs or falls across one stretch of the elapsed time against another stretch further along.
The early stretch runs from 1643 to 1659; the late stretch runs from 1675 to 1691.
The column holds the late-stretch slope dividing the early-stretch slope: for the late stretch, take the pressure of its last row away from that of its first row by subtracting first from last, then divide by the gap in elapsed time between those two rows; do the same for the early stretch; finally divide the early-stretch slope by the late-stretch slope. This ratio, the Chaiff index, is 0.6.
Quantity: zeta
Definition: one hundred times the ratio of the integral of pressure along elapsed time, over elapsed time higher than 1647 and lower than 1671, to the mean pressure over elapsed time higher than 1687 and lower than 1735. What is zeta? 2595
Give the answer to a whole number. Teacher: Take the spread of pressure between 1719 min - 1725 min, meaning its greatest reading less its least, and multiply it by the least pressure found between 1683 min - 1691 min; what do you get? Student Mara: 23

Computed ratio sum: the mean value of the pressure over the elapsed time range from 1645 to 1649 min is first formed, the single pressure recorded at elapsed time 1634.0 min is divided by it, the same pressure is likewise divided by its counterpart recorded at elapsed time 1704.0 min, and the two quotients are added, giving 2.9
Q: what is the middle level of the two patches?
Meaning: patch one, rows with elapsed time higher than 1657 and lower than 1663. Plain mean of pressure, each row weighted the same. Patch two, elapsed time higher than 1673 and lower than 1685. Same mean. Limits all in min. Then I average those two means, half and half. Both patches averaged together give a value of 32.5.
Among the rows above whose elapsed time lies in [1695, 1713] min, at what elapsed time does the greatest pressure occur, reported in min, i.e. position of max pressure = 1710.0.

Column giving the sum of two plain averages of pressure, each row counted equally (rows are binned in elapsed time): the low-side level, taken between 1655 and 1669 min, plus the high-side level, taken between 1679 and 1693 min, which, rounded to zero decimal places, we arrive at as 60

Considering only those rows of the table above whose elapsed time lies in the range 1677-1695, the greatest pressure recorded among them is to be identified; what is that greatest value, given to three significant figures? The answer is 37.7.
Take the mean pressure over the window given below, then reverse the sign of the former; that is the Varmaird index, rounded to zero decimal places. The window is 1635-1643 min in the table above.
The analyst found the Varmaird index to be -41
